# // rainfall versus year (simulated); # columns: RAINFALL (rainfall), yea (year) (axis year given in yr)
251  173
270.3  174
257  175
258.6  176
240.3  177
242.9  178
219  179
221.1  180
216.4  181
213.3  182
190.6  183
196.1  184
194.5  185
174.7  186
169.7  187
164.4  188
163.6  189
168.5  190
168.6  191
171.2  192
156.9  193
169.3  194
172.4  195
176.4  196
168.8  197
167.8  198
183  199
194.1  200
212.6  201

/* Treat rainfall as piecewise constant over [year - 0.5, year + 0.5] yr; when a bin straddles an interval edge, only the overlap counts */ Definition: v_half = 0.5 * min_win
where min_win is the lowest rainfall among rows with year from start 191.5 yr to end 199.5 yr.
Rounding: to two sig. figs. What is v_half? 78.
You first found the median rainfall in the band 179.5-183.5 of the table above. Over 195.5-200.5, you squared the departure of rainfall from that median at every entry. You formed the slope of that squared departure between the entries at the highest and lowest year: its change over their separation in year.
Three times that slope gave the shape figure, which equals -786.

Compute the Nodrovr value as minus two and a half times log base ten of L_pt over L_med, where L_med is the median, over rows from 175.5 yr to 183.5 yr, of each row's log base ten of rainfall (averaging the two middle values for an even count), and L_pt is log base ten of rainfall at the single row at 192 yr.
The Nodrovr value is 0.0517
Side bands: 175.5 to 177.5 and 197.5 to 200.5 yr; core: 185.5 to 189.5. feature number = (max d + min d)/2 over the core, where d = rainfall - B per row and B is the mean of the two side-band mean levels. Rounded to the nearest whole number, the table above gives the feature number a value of -46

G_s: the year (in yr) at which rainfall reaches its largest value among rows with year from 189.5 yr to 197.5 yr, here 196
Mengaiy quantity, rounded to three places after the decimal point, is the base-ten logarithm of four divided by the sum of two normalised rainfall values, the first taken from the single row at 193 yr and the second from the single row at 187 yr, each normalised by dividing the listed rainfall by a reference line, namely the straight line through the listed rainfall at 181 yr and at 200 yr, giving 0.402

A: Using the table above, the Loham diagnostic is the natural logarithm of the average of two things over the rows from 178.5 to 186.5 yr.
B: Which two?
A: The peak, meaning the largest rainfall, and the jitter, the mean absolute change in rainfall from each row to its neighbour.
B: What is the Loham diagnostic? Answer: 4.74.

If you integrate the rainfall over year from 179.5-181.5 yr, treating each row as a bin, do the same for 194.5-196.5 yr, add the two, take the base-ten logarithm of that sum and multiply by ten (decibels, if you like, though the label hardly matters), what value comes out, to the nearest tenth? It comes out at 29.0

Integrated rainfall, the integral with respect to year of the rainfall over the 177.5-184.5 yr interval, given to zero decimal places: 1499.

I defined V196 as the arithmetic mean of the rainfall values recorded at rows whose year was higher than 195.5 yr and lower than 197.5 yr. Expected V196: 173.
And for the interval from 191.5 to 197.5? 169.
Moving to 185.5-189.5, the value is 168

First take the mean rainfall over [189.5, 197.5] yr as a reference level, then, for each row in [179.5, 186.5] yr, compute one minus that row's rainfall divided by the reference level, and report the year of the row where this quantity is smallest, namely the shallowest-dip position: 180 yr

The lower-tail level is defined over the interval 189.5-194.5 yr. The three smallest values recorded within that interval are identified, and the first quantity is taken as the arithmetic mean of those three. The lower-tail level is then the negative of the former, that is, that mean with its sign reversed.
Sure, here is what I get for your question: -165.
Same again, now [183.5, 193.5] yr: -162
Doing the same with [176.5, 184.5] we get -200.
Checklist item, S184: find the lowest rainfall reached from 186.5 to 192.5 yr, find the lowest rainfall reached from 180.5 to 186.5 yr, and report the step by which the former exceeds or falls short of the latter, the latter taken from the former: -11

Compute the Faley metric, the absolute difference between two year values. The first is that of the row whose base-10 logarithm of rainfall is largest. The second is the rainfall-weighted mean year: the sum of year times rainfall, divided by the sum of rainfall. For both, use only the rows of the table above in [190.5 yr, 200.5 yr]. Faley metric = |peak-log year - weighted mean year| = 4.4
